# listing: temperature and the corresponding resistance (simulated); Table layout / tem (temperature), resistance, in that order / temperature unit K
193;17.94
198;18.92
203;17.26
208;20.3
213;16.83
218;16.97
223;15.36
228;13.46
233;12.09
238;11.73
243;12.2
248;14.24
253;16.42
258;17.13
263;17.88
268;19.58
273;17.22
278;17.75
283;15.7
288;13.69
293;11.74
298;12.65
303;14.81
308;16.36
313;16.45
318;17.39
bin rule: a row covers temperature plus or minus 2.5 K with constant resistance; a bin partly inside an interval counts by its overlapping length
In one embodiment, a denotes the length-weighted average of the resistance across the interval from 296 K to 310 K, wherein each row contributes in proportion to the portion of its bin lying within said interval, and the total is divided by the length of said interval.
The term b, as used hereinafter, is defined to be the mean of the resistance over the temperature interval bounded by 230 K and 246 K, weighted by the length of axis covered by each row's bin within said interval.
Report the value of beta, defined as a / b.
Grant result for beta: 1.2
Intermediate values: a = 14.6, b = 12.1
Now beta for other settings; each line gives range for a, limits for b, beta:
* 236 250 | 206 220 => 0.7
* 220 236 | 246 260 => 0.9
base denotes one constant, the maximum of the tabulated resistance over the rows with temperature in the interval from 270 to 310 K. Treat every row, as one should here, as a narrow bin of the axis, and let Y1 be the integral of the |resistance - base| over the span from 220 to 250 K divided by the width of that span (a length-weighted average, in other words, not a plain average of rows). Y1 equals 4.5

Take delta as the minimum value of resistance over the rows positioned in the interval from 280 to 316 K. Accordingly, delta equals 11.74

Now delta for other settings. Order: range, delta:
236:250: 11.73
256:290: 13.69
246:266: 14.24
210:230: 13.46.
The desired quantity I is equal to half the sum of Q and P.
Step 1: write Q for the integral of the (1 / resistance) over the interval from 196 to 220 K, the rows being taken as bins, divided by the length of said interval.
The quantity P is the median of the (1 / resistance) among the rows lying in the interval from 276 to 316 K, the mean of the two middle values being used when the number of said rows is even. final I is 0.061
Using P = 0.066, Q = 0.056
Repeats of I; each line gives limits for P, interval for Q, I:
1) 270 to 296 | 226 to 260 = 0.069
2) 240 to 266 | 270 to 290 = 0.062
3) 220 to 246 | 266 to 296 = 0.074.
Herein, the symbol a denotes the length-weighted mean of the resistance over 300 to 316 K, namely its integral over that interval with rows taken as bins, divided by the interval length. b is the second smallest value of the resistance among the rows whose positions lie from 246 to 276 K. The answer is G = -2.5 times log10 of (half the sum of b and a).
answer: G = -3.02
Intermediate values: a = 15.8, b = 16.42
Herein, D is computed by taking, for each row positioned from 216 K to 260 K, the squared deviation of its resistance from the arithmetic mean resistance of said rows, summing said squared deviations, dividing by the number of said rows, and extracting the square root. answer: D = 2.0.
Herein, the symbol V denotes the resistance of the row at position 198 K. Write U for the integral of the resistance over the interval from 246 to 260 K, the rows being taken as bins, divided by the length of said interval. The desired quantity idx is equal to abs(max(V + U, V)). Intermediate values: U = 15.9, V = 18.92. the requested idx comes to 34.9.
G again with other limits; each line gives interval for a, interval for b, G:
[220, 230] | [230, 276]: -2.81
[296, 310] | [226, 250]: -2.81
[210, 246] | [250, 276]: -2.99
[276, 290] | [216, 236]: -2.91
